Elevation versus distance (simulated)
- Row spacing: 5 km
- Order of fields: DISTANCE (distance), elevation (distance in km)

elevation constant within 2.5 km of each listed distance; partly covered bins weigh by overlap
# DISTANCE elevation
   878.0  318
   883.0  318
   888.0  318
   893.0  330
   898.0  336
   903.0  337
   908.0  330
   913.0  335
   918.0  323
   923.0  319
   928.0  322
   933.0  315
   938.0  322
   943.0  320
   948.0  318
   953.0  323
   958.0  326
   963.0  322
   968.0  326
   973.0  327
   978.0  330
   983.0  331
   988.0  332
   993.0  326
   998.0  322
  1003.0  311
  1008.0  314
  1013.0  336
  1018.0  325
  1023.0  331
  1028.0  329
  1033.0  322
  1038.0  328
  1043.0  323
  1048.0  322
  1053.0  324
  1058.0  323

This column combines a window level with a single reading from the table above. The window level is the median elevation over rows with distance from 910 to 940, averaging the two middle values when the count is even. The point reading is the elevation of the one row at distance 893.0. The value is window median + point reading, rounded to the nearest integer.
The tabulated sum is 652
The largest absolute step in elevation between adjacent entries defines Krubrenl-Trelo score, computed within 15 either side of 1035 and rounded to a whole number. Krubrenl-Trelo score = 7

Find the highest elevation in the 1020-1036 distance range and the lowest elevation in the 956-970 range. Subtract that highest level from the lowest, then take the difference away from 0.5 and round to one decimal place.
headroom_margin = 9.5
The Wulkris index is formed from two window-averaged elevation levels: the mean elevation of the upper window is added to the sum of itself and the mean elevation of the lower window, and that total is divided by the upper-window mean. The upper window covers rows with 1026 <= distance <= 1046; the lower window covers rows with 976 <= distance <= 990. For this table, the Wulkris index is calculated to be 3.02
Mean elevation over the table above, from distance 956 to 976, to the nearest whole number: 325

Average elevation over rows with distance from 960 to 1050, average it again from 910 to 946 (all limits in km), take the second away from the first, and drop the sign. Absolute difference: 3.1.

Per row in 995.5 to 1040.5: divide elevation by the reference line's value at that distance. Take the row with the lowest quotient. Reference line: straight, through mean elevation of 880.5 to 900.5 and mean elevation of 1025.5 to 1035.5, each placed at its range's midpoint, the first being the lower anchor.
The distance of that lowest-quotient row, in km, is 1003.0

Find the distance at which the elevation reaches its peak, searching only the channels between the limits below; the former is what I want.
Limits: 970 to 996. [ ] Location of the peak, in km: 988.0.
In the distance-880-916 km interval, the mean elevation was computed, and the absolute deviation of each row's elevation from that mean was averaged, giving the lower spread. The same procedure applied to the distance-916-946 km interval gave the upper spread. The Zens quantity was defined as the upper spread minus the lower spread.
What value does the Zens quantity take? -4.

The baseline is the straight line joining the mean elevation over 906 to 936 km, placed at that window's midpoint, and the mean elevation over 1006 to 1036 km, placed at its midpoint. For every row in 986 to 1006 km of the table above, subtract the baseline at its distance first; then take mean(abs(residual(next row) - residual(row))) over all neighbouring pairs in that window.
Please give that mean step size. 7.1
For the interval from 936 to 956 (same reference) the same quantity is 3.0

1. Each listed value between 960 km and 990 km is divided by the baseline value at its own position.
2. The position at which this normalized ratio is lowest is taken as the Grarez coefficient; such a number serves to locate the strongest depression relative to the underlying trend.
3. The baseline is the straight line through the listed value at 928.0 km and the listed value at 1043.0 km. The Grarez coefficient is 963.0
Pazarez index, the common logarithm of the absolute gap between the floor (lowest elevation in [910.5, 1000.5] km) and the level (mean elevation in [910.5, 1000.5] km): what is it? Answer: 0.97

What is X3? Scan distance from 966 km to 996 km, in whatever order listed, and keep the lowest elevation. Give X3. 326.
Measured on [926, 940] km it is 315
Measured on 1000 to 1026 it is 311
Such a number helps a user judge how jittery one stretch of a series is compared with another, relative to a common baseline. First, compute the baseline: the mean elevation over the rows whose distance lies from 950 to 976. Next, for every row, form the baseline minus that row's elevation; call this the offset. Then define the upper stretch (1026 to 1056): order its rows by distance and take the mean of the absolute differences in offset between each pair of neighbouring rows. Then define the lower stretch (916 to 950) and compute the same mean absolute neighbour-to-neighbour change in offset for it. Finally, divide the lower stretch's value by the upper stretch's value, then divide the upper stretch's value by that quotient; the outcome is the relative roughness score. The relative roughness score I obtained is 4.2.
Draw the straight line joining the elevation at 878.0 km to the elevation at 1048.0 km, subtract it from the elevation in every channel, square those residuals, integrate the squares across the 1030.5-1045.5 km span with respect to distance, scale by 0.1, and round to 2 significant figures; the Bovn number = 20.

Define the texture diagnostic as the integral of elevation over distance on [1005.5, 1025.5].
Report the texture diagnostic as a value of 6530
